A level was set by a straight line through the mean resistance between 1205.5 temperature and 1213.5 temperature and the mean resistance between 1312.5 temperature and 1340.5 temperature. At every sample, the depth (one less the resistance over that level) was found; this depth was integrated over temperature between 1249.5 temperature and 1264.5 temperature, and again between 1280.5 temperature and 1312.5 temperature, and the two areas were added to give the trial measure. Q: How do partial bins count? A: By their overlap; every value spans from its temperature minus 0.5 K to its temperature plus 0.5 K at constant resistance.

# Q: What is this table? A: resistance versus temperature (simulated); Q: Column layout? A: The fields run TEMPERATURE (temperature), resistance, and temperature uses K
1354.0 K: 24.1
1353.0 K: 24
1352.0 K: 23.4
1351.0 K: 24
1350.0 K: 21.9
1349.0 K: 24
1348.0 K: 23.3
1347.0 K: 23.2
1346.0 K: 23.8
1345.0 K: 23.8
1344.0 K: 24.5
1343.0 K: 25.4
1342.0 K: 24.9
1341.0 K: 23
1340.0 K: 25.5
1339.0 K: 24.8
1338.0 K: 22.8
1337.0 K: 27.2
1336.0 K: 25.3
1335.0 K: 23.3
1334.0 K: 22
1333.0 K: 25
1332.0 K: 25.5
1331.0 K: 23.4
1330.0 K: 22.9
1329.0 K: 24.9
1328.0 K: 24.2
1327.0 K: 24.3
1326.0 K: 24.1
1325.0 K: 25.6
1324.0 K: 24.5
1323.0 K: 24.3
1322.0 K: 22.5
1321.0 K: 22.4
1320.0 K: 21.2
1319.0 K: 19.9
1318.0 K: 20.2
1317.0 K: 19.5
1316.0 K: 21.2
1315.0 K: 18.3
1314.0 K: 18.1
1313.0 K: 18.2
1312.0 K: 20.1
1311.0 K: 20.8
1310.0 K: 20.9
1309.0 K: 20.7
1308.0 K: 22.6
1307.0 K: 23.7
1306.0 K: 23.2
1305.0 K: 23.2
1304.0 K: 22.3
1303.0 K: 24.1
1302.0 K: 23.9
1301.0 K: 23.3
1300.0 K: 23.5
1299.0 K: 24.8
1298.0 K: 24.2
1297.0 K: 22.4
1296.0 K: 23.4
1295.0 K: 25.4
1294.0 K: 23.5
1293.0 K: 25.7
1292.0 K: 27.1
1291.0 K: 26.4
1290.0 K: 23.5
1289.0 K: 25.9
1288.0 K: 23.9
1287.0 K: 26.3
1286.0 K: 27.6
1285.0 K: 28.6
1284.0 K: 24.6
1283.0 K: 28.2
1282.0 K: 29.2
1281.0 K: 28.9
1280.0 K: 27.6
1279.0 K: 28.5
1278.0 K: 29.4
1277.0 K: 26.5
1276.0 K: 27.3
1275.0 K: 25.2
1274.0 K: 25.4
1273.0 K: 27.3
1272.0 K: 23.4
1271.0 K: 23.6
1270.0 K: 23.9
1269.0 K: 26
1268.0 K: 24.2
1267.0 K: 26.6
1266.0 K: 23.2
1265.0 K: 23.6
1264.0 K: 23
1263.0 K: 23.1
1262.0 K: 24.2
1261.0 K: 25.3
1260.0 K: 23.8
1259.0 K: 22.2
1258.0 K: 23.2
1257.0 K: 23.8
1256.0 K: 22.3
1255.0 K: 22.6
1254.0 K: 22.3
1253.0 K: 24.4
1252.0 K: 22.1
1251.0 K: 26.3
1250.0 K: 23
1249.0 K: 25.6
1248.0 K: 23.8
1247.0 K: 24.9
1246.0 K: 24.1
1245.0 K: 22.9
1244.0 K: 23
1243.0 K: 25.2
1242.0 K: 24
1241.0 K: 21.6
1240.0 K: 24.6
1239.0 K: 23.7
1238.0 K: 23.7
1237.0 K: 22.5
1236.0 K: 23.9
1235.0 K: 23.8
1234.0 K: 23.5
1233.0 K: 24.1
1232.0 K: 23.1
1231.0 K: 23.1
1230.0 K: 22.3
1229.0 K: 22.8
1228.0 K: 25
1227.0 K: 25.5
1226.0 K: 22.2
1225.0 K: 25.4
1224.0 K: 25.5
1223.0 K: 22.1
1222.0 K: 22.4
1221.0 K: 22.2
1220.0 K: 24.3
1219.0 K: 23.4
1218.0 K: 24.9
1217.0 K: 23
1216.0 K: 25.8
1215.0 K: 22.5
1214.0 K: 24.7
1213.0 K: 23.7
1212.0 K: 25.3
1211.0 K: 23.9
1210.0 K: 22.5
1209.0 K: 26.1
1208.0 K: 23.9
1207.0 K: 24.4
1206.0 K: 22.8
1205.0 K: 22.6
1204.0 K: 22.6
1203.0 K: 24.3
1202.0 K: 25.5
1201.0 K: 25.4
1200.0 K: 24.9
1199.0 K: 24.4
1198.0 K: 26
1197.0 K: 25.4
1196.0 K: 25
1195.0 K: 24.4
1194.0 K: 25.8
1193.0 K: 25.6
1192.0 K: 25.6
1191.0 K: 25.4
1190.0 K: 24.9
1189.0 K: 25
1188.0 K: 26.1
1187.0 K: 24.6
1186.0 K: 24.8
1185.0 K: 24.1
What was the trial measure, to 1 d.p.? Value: -1.6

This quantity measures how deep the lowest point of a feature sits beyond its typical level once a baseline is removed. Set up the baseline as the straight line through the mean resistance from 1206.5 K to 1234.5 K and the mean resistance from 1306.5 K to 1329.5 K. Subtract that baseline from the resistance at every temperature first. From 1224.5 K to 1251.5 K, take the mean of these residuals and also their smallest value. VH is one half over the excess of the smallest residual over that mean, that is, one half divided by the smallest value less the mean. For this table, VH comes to -0.230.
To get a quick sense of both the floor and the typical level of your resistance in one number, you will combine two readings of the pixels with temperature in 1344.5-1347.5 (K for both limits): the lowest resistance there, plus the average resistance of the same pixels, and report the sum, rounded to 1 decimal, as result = 46.8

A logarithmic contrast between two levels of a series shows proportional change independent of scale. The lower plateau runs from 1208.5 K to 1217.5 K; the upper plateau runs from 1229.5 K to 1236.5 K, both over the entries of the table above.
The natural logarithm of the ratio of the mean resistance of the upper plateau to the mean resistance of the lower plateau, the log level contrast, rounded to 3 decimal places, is -0.032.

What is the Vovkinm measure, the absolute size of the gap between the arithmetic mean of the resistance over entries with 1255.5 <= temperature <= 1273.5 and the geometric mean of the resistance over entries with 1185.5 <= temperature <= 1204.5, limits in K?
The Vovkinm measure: 1.0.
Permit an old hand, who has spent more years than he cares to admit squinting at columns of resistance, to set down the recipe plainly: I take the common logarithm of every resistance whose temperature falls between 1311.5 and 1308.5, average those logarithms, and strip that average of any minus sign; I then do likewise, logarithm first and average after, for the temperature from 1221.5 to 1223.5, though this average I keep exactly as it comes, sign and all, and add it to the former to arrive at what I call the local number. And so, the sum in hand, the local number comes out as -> 2.67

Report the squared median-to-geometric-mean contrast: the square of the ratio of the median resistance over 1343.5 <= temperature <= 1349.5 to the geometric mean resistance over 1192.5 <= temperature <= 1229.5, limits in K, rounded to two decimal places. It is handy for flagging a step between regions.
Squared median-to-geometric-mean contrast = 0.97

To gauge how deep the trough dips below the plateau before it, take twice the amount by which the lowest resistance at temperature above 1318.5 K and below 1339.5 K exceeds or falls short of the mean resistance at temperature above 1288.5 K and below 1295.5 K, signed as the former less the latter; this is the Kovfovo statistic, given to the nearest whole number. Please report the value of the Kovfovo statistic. -11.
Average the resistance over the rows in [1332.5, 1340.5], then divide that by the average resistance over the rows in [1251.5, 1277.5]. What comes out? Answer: 1.01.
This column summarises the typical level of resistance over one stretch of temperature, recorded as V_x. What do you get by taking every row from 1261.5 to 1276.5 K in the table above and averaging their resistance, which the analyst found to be 24.7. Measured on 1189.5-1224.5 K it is 24.3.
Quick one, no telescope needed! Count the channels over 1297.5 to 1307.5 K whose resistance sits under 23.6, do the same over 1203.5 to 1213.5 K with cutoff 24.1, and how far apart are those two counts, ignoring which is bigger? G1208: 2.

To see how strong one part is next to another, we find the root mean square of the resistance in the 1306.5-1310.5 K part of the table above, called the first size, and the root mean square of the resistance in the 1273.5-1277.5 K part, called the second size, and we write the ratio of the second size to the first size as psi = 1.19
